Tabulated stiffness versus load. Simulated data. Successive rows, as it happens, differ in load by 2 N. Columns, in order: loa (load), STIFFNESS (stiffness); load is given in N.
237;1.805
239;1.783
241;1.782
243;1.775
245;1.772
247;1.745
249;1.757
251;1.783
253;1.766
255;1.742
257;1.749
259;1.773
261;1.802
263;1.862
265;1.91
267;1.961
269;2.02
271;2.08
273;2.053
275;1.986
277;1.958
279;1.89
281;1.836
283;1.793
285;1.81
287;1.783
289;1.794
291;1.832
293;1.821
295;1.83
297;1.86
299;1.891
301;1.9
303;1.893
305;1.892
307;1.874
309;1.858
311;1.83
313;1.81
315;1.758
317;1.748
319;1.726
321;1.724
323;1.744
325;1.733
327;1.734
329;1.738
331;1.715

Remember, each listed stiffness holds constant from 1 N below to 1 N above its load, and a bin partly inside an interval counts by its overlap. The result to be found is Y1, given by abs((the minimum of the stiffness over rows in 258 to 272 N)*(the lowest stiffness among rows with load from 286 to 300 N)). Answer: 3.16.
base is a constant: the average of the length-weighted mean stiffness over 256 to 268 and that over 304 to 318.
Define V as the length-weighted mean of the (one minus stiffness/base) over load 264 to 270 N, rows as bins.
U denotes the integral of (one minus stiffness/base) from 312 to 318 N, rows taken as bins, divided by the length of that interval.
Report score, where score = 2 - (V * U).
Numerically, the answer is 2.002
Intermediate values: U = 0.034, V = -0.071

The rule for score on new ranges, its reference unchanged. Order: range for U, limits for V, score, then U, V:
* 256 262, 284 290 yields 1.999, 0.032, 0.021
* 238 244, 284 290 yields 1.999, 0.029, 0.021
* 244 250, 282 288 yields 1.999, 0.041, 0.021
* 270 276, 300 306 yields 1.996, -0.112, -0.034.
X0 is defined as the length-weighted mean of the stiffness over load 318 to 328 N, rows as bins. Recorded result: 1.73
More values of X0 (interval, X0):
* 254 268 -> 1.83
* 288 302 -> 1.85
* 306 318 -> 1.81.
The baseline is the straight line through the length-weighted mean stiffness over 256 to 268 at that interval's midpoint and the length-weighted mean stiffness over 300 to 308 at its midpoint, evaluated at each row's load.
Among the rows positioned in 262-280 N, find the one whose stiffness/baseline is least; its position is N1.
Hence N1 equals 263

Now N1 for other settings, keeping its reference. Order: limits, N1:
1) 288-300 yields 289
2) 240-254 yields 247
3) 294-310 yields 295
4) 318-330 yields 321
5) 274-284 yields 283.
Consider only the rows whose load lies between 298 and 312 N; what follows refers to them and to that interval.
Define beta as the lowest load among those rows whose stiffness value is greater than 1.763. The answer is 299 N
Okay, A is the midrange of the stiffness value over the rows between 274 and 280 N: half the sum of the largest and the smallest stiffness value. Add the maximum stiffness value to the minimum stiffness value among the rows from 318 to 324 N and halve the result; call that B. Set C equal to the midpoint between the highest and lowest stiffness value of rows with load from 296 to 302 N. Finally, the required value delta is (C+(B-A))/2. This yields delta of 0.84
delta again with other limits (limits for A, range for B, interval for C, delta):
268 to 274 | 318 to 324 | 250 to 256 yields 0.72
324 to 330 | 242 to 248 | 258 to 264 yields 0.92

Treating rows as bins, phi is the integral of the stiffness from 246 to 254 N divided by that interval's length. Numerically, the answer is 1.76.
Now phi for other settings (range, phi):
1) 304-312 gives 1.86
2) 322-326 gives 1.74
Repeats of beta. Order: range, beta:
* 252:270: 253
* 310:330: 311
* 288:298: 289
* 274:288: 275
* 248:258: 251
